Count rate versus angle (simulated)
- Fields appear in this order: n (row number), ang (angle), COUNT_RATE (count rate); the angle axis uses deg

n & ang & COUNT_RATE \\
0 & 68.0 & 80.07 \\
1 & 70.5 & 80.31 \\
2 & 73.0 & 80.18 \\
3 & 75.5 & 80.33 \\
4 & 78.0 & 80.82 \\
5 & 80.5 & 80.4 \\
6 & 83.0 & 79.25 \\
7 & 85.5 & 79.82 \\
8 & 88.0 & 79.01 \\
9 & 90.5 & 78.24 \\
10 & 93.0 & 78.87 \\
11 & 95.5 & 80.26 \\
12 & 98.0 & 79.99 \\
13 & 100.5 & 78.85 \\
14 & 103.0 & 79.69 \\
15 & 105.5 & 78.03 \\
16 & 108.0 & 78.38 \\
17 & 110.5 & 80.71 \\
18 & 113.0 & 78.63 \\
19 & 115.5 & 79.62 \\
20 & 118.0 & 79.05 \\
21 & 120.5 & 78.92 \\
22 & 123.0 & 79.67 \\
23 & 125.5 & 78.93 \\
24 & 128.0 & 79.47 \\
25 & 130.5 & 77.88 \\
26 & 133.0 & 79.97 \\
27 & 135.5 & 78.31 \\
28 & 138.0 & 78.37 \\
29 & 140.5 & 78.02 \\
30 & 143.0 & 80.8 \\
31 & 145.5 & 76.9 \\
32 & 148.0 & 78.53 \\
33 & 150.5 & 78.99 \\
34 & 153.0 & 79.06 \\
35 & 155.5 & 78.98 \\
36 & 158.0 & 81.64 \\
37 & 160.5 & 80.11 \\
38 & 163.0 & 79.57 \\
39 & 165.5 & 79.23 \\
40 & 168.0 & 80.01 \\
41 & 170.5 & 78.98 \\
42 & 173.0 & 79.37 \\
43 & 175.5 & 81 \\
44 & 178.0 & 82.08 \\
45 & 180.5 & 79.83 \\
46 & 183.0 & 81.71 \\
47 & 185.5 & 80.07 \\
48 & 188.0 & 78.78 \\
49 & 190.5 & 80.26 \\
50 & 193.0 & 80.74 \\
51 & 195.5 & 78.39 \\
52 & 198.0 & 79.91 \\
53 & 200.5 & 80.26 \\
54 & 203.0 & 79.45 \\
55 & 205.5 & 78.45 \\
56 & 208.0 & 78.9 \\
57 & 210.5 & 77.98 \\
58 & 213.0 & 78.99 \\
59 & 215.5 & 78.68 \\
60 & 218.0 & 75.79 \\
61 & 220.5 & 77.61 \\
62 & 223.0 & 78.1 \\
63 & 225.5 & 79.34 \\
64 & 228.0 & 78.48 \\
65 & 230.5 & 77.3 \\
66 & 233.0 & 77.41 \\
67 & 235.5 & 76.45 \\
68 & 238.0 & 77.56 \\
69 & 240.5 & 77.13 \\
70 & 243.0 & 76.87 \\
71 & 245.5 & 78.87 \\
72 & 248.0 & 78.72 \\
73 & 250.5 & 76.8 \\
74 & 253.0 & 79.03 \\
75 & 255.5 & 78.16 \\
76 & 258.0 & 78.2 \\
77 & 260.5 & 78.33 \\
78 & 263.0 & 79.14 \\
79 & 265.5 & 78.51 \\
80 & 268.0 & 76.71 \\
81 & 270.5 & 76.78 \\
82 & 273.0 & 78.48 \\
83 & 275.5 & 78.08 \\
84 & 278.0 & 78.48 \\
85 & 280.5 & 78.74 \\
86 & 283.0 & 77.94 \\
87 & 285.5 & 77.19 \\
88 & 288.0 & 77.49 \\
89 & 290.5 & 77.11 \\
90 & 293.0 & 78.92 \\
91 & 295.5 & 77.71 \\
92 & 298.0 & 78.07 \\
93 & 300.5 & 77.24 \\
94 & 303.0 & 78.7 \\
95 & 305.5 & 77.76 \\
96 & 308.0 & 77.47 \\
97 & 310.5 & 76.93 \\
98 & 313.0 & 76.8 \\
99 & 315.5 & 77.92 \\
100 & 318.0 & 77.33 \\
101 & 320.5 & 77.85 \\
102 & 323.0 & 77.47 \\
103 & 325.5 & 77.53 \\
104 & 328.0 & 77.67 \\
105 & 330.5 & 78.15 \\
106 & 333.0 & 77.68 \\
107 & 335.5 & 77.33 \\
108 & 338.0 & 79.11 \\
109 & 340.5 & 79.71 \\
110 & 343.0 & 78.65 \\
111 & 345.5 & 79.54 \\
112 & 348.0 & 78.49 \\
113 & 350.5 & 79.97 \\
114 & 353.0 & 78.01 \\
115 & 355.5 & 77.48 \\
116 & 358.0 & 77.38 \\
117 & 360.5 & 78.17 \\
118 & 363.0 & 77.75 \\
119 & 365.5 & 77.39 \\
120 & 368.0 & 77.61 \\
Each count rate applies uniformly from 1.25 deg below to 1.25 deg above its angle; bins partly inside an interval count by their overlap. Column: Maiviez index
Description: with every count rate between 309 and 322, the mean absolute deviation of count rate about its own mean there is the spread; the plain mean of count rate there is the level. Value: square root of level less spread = 8.772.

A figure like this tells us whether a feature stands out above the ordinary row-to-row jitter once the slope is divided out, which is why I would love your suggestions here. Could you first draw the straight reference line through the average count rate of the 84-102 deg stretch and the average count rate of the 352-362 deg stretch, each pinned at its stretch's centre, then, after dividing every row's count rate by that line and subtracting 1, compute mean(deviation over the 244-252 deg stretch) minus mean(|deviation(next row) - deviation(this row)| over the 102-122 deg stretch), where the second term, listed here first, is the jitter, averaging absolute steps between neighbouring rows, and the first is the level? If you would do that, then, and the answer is -0.018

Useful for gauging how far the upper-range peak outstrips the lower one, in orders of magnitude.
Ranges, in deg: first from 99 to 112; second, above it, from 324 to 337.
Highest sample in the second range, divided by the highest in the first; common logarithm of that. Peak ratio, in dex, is -0.014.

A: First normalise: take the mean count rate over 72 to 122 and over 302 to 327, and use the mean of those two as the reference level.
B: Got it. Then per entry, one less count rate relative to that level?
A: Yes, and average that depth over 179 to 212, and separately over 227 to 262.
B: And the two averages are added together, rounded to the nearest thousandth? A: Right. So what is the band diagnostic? -0.005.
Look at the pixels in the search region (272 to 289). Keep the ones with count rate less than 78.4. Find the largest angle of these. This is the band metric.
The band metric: 288.0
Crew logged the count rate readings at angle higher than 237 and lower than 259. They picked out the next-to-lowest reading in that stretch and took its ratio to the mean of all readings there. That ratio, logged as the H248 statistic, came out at 0.986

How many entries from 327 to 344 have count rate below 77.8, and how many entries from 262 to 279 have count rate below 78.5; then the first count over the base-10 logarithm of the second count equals 4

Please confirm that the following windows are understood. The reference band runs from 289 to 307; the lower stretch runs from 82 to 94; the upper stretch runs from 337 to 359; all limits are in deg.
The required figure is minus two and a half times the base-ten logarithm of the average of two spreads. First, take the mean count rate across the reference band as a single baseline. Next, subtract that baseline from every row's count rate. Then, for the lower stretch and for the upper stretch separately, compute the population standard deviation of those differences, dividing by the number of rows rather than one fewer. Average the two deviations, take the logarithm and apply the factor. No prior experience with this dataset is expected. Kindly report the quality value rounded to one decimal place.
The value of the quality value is 0.4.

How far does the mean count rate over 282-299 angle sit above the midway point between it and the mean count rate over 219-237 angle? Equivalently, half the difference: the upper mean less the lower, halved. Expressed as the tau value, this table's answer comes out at 0.0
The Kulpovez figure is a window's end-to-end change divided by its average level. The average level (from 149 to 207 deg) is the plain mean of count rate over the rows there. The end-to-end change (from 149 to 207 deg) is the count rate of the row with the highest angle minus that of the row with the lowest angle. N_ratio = -0.007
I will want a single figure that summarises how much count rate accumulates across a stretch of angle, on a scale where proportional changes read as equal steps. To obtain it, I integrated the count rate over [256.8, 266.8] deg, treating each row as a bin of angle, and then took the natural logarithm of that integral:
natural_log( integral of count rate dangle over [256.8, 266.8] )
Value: 6.67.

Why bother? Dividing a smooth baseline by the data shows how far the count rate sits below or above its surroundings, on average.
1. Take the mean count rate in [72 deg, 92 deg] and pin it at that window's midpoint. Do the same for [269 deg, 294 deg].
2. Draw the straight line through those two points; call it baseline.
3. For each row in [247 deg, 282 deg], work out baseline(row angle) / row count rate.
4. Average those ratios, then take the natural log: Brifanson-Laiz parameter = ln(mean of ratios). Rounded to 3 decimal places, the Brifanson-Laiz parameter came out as -0.001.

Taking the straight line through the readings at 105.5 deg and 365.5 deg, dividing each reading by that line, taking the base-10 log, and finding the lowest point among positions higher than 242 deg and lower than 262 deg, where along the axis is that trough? 250.5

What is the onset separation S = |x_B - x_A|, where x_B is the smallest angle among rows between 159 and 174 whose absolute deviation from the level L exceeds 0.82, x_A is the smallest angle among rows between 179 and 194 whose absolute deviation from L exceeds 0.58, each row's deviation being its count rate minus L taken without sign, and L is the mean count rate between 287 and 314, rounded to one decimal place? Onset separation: 20.0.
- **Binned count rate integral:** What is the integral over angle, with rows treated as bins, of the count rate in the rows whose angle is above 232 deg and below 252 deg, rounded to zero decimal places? 1550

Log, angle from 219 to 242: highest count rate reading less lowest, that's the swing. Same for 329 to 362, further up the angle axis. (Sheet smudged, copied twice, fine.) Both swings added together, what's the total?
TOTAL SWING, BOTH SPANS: 5.5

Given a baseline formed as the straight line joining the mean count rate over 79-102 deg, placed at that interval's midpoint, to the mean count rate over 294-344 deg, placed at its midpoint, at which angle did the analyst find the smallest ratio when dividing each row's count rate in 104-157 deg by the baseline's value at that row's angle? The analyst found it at 145.5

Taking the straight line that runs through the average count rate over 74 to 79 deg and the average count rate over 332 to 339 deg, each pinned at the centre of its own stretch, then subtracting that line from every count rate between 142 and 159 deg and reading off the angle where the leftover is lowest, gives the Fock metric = 145.5 deg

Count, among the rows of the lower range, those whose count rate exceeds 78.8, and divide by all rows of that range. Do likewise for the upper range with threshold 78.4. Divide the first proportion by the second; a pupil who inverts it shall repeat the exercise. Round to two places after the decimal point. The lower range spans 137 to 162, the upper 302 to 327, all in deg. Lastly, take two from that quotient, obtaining 4.00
